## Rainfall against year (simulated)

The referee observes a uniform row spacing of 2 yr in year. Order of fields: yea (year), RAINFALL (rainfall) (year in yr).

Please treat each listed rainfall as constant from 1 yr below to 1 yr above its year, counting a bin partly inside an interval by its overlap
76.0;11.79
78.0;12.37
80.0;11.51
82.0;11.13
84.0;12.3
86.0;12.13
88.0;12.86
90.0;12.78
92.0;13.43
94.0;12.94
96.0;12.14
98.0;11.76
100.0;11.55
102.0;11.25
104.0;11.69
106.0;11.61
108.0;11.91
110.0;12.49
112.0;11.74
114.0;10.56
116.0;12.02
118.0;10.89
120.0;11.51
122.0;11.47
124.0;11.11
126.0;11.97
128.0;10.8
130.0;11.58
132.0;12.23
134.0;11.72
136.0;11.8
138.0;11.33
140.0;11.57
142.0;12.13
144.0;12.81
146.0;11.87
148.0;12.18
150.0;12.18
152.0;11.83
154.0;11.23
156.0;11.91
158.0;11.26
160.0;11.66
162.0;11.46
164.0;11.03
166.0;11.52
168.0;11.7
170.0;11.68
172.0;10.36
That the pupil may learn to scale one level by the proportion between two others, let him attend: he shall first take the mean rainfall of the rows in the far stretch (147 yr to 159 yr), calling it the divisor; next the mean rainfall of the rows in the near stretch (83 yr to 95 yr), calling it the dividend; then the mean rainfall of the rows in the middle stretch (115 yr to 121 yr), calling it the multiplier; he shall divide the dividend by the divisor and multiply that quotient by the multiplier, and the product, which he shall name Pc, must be 12.4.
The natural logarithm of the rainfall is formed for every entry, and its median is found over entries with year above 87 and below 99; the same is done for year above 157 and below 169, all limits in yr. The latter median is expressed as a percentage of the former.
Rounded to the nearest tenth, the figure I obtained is 95.7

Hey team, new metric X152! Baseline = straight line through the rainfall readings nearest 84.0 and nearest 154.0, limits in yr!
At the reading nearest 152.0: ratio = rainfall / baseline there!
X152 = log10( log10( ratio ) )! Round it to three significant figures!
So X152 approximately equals -1.67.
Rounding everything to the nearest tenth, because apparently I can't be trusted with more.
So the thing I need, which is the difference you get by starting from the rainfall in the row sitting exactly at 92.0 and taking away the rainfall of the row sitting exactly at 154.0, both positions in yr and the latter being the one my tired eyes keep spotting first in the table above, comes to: 2.2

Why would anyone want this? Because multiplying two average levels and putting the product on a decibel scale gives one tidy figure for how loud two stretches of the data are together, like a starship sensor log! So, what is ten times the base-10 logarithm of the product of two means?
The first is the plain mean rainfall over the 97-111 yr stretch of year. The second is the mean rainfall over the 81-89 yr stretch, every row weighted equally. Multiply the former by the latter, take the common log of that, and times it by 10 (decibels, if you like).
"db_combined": 21.5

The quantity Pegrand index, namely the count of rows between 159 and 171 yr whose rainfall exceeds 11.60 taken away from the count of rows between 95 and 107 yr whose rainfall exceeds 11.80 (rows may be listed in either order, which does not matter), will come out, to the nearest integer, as -2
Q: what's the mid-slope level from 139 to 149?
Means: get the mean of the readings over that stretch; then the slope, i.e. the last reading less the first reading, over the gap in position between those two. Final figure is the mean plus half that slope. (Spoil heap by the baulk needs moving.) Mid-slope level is 12.2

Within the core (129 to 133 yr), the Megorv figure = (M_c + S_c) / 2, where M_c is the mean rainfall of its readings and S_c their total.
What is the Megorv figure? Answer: 17.86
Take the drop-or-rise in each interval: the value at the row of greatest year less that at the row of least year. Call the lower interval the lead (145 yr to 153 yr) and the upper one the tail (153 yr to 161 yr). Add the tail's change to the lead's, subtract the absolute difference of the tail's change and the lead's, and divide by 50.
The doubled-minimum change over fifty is 0.00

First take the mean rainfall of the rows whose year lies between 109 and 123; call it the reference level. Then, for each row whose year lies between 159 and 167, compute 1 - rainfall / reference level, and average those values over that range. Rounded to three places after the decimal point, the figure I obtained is 0.009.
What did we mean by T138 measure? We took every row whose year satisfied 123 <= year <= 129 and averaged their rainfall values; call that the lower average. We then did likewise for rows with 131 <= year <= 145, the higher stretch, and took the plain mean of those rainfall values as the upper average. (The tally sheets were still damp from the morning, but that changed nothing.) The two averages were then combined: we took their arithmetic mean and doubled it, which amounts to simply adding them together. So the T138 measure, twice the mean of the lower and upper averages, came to 23.2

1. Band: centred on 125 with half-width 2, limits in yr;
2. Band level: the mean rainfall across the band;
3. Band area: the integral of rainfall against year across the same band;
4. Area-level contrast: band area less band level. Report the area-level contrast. 34.6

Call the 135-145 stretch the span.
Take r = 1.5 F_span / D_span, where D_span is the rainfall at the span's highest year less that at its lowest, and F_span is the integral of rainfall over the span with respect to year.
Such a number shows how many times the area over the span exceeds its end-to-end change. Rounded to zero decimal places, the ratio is 177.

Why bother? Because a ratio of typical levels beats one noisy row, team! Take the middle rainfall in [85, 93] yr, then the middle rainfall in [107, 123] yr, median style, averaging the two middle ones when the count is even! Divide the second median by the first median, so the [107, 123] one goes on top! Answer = 0.91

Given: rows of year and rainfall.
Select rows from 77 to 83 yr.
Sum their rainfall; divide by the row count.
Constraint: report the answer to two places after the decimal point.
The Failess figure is 11.67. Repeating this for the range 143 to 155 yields 12.02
